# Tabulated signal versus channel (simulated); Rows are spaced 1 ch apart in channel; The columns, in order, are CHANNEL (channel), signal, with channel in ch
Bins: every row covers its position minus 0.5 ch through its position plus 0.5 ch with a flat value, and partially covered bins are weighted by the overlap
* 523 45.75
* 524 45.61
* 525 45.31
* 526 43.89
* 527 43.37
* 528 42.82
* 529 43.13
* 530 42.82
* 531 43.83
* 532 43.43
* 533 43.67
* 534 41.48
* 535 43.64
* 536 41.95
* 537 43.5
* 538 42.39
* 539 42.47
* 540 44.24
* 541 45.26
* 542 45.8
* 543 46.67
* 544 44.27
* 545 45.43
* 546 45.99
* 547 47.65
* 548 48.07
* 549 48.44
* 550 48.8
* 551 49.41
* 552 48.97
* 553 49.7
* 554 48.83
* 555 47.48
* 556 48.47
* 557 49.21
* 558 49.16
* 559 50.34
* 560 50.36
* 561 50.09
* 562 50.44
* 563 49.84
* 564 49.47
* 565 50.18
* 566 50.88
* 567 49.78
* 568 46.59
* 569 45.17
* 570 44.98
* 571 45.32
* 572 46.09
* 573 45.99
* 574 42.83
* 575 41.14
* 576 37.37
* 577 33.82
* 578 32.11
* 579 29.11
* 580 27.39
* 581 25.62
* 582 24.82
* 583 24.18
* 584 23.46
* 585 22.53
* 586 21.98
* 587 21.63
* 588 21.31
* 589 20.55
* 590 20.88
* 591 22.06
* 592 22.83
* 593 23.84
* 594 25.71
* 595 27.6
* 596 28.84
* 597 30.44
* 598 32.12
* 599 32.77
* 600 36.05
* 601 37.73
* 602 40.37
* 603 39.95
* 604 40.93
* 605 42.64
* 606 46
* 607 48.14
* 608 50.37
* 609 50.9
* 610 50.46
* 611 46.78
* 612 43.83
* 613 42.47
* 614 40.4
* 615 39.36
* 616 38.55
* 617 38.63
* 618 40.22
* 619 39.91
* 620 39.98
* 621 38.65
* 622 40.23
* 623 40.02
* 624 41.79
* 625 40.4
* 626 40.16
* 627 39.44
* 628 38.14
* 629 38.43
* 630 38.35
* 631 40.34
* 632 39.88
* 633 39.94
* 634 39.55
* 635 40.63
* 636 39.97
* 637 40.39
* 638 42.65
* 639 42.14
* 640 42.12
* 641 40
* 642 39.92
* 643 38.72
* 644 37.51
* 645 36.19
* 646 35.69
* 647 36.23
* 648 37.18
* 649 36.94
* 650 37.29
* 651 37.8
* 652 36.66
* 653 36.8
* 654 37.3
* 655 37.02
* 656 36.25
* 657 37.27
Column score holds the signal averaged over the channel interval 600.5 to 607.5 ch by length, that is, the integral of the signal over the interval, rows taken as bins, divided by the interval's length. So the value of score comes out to 42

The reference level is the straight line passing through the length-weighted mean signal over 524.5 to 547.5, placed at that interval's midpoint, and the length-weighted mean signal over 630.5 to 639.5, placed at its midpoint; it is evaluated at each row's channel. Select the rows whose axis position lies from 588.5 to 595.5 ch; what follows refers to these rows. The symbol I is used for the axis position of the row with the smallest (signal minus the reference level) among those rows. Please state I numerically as 589 ch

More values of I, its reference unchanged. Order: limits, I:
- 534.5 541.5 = 536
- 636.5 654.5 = 646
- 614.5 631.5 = 616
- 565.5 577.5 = 577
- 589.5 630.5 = 590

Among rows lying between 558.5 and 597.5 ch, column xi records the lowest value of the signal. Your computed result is 20.55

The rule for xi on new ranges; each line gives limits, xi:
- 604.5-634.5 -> 38.14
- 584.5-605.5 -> 20.55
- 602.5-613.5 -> 39.95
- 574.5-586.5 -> 21.98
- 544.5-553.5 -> 45.43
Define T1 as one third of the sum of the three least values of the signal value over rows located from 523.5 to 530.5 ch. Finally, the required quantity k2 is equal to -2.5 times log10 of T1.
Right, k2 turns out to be -4.08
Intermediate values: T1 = 42.9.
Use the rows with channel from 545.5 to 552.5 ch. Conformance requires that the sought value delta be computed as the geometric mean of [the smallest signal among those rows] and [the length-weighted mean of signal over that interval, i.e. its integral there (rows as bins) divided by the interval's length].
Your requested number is 47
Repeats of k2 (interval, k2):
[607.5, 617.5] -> -3.97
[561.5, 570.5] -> -4.15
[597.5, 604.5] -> -3.82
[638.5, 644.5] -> -3.97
